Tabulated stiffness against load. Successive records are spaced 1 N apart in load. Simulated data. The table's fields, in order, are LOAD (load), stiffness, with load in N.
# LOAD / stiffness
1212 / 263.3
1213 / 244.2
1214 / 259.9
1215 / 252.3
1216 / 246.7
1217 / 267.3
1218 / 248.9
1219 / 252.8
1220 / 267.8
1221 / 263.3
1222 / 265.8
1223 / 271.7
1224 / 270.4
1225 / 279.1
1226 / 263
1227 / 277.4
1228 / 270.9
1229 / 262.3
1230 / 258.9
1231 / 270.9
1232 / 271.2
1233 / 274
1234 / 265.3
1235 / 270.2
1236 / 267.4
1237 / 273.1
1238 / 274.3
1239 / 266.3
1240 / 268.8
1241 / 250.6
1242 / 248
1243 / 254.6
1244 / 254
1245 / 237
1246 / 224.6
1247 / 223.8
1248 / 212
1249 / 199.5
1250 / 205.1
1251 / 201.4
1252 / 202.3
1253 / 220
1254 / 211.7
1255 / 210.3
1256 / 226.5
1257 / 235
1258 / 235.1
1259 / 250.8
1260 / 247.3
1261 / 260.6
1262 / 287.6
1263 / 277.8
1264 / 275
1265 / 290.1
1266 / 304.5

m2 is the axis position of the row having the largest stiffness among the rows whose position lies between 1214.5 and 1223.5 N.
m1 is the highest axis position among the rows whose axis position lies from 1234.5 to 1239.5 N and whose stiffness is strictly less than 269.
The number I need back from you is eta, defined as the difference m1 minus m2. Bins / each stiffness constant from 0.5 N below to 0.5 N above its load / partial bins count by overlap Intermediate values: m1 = 1239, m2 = 1223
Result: 16 N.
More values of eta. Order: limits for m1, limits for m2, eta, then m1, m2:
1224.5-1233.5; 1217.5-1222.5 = 10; 1230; 1220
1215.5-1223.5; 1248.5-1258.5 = -36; 1222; 1258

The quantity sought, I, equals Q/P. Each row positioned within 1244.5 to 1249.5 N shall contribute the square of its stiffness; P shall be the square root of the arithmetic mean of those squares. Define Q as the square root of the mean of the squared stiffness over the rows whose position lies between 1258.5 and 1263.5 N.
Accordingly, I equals 1.21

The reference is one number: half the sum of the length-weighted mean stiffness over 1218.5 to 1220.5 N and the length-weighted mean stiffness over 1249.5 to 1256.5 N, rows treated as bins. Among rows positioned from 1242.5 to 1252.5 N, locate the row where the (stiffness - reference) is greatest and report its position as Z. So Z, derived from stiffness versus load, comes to 1243 N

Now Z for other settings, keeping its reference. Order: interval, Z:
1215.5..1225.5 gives 1225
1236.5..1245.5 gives 1238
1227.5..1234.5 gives 1233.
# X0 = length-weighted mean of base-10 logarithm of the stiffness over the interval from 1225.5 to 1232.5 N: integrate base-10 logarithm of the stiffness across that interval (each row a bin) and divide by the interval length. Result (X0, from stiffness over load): 2.43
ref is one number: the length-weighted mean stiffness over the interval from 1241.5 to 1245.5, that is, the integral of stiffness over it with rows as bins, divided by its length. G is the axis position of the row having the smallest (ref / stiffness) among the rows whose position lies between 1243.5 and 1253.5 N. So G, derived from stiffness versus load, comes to 1244 N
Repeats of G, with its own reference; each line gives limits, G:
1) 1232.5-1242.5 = 1238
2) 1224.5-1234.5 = 1225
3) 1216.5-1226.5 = 1225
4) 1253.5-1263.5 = 1262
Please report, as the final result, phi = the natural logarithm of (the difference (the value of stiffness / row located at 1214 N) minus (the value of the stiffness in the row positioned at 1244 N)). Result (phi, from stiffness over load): 1.8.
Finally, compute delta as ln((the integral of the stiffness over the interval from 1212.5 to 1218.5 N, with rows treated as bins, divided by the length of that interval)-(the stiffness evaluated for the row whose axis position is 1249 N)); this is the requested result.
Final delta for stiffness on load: 4.0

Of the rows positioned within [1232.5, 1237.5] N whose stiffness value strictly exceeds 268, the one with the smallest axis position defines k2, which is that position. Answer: 1233 N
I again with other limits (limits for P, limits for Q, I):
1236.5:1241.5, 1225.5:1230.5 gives 1.00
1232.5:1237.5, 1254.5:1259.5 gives 0.86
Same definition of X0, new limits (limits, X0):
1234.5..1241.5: 2.43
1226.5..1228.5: 2.44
